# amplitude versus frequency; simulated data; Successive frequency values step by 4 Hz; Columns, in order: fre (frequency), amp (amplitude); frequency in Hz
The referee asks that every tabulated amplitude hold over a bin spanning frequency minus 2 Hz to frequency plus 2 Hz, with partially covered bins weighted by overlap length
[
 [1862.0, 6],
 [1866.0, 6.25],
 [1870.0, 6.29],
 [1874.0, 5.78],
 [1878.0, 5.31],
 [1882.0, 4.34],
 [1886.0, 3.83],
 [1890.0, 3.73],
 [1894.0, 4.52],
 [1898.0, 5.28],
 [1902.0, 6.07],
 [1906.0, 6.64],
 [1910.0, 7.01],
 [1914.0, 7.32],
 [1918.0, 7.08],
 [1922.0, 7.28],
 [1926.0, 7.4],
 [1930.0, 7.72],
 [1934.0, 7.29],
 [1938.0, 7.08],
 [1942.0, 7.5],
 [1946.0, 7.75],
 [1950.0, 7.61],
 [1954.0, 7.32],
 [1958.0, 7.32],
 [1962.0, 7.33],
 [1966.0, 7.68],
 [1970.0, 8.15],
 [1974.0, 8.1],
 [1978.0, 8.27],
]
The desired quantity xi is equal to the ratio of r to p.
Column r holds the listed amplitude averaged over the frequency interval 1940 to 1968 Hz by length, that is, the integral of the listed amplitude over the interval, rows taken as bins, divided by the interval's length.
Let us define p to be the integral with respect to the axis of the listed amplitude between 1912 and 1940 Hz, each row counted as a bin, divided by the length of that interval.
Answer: 1.0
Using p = 7.3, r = 7.5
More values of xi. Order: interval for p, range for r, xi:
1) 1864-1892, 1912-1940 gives 1.4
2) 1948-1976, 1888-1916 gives 0.8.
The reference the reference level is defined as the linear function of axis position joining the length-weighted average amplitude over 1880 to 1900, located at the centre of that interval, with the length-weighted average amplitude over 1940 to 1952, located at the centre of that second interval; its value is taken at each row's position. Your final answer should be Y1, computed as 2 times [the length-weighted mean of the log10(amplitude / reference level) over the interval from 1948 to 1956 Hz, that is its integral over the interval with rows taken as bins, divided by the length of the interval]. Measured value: -0.06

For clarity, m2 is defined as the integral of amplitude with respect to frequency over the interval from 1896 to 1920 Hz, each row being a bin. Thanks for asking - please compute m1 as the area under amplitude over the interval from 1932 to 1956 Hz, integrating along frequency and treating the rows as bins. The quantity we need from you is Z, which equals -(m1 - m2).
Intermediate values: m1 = 178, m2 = 158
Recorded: -21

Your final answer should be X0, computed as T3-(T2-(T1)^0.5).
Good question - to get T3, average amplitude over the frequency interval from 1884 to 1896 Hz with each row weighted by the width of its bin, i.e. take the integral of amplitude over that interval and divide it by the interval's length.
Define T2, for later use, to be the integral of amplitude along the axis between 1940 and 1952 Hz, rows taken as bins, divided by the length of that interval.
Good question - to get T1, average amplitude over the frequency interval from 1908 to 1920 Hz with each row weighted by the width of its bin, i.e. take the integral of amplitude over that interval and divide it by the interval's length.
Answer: -0.9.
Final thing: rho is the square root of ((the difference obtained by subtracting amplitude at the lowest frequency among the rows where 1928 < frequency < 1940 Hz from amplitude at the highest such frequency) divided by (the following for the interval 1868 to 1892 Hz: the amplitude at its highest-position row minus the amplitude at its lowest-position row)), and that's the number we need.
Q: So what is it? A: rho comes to 0.5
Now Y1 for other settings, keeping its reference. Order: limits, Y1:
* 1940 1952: 0.00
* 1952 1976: -0.11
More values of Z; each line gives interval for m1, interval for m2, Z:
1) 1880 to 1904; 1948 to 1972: 71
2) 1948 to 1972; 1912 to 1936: -5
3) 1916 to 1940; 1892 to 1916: -28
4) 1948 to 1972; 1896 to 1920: -24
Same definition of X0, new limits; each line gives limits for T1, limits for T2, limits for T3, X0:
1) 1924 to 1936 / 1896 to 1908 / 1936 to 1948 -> 4.2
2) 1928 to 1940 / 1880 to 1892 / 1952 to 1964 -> 6.1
